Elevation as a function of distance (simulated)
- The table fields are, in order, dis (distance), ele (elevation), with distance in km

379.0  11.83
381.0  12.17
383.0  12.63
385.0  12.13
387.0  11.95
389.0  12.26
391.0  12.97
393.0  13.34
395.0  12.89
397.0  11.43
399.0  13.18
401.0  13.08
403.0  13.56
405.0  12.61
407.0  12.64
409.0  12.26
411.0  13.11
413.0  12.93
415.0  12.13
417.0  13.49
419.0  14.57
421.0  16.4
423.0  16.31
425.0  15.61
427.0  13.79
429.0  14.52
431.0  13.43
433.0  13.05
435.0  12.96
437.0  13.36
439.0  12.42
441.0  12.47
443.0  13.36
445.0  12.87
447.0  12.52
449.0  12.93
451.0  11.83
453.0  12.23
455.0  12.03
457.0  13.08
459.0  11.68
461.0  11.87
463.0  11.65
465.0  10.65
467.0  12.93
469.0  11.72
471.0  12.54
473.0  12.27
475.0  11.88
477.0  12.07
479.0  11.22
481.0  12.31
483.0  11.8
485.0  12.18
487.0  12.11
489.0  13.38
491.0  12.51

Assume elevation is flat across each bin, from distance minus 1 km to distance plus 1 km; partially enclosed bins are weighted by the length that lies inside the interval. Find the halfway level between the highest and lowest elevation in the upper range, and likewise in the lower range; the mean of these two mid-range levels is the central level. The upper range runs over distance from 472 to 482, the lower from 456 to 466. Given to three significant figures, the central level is 11.8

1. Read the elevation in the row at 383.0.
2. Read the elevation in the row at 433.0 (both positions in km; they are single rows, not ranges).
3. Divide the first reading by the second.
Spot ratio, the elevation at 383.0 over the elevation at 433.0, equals 0.97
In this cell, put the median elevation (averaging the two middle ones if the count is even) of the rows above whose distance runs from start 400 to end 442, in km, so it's 13.1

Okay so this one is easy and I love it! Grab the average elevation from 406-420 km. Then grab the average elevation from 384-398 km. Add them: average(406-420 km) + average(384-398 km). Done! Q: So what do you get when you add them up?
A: 25.4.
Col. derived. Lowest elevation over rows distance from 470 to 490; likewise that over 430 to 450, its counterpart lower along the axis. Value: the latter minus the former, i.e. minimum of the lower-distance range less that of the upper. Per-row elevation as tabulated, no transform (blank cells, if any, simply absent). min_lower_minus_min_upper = 1.2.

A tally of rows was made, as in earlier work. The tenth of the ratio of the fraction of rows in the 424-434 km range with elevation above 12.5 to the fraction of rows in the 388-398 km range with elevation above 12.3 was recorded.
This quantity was 0.17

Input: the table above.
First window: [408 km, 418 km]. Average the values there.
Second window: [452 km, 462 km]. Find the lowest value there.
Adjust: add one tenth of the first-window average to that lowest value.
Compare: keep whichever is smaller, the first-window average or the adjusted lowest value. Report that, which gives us 12.8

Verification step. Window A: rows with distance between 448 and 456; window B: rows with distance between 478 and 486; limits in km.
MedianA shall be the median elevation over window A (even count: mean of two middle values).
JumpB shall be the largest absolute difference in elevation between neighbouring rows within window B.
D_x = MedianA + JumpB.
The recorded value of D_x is 13.2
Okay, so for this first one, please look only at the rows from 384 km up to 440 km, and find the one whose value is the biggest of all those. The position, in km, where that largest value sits 421.0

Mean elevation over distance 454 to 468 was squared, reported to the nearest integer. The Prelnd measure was 144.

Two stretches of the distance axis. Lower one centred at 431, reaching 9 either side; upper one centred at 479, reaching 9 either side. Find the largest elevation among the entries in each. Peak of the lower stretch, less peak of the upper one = 3.8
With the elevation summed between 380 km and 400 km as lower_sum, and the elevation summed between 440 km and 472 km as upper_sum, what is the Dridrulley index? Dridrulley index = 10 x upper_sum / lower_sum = 16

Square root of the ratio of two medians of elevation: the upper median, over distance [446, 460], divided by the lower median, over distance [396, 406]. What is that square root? 0.97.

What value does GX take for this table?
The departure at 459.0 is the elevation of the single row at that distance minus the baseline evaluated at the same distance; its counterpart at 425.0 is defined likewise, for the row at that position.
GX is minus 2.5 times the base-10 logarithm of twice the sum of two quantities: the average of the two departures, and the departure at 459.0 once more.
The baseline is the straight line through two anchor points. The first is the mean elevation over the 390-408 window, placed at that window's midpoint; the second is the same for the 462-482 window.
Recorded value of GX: -0.7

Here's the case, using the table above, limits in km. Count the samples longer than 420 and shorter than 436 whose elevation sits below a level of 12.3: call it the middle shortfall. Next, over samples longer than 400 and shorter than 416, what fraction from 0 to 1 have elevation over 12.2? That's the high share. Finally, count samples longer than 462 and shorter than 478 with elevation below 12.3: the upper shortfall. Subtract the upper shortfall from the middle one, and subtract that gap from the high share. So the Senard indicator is 6.9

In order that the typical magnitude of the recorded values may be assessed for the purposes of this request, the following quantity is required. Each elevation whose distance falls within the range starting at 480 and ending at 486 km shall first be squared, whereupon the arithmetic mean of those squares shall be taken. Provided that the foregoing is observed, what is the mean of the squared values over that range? 146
